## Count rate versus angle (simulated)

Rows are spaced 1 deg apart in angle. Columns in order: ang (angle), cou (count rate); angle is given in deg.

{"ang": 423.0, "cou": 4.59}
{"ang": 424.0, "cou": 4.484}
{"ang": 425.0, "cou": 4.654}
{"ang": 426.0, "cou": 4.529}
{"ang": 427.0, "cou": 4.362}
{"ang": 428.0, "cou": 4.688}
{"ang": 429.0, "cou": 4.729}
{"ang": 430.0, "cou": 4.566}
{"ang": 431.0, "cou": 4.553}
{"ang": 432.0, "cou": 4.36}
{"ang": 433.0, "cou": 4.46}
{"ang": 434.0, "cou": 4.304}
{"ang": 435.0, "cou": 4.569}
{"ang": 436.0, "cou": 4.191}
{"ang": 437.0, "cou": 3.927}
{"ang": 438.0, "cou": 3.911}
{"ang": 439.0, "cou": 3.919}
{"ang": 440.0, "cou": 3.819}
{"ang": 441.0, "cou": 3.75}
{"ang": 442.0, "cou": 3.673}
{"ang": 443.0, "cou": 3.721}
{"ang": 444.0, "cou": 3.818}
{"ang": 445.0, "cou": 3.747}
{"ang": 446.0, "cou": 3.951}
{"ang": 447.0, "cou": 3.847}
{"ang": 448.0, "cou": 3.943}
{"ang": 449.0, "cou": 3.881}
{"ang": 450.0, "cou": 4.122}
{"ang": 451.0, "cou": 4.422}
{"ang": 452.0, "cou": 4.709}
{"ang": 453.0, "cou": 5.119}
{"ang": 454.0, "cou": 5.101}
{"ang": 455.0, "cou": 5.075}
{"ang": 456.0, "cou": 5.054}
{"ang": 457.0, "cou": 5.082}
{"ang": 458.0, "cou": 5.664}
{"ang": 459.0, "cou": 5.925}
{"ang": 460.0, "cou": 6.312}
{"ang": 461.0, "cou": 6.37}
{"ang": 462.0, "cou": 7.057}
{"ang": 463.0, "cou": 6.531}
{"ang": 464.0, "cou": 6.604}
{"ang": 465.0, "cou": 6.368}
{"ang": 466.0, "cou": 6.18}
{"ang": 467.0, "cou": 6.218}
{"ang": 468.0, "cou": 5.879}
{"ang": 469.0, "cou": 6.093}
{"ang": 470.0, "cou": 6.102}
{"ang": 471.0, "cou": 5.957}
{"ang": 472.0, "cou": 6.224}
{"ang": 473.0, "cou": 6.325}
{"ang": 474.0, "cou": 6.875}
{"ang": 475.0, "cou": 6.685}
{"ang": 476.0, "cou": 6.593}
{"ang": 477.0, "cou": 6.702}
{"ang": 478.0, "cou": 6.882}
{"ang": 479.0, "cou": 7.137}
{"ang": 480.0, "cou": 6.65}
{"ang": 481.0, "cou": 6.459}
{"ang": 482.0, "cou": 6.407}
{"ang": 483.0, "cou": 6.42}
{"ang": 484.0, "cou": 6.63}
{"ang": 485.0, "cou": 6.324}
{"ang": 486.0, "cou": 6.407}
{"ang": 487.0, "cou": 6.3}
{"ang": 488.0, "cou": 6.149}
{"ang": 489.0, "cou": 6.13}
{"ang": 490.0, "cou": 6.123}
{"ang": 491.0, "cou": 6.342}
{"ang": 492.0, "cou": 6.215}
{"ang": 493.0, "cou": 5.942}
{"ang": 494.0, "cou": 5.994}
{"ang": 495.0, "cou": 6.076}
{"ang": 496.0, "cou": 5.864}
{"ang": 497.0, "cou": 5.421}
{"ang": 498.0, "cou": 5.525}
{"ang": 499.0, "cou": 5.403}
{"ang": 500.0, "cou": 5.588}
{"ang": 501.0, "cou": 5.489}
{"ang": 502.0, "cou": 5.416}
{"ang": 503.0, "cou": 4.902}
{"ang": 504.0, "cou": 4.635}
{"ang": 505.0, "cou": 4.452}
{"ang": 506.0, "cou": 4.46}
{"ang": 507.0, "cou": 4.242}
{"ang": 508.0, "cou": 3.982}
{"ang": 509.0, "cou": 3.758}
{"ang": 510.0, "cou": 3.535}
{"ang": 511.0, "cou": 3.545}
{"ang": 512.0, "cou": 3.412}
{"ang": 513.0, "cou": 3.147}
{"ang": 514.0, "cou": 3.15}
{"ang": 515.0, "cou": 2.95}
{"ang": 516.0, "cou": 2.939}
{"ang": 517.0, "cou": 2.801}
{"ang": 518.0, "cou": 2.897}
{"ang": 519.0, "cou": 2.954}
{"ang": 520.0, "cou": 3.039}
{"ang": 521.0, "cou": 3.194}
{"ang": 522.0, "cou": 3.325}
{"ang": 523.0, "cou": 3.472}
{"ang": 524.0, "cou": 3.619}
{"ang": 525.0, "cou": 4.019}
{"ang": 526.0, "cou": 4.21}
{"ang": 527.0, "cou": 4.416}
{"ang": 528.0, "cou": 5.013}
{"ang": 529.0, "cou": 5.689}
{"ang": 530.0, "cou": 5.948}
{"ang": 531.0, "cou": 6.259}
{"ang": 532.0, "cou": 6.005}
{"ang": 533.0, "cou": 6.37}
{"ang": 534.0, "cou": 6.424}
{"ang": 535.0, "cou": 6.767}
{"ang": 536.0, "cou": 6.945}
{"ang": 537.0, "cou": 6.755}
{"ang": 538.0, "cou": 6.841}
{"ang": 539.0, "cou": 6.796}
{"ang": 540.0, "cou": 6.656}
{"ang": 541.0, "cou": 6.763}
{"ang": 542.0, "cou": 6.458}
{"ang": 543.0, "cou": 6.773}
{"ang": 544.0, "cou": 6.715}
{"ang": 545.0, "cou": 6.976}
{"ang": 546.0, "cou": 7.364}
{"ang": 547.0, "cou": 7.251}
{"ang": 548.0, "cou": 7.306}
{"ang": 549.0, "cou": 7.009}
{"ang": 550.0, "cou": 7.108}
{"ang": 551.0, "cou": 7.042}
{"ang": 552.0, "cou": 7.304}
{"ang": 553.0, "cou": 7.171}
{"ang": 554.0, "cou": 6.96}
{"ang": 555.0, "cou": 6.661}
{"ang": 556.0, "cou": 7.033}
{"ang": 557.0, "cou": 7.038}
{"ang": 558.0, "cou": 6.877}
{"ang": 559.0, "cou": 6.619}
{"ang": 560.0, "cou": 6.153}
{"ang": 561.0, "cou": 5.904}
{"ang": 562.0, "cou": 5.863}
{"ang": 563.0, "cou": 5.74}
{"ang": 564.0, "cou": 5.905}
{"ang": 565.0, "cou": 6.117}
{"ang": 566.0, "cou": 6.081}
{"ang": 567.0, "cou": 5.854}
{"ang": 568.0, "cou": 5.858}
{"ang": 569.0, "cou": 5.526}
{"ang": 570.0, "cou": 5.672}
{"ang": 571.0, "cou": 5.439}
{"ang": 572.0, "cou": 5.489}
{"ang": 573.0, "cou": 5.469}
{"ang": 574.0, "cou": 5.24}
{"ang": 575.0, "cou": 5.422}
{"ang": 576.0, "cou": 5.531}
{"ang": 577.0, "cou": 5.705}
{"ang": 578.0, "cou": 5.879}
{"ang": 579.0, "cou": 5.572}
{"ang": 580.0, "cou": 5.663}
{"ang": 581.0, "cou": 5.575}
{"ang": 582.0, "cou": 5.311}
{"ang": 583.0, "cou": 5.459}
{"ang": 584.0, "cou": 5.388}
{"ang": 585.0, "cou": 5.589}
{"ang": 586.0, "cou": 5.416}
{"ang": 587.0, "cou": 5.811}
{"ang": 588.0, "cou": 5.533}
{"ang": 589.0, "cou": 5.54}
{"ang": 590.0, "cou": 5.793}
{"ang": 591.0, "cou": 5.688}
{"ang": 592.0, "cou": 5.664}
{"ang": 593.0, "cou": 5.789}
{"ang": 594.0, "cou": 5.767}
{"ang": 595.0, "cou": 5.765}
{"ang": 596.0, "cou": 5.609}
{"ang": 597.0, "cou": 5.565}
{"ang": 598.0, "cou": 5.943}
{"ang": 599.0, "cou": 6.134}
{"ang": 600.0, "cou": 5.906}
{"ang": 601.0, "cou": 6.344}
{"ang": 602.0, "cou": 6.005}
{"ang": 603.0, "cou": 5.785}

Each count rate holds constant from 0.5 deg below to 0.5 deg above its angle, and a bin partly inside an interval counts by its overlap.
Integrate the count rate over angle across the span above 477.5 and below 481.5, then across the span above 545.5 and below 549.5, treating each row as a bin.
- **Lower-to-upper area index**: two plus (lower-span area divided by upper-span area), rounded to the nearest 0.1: 2.9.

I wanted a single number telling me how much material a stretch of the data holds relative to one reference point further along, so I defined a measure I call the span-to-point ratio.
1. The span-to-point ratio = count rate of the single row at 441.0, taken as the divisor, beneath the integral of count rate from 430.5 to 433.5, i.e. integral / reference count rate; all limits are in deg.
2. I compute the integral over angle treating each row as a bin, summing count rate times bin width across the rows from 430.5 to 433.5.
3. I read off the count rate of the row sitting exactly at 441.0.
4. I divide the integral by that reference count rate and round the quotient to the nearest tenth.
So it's 3.6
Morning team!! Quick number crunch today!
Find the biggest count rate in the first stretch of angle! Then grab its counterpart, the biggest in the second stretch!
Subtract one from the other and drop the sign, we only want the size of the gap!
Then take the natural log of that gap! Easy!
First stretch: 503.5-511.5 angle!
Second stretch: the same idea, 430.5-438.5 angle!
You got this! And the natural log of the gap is -2.7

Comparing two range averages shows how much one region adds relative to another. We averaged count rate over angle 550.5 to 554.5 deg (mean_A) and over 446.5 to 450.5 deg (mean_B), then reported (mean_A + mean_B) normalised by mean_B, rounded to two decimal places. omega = 2.80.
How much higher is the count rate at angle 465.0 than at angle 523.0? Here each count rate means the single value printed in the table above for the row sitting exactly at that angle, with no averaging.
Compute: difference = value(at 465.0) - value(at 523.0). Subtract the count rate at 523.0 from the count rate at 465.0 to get 2.9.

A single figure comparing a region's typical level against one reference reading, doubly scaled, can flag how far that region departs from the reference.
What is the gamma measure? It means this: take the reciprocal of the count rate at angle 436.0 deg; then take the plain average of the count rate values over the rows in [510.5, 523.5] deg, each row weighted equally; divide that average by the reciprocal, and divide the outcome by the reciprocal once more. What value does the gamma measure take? 55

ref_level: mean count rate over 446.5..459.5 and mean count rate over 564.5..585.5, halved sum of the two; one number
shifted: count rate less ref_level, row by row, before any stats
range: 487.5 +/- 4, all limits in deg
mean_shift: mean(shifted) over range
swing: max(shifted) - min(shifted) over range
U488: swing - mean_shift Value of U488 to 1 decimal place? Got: -0.6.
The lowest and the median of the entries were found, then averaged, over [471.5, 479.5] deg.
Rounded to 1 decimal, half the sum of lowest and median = 6.5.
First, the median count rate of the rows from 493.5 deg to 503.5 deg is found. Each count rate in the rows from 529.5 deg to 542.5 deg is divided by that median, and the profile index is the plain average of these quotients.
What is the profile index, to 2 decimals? 1.19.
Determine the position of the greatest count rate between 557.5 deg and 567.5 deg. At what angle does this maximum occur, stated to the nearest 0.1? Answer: 558.0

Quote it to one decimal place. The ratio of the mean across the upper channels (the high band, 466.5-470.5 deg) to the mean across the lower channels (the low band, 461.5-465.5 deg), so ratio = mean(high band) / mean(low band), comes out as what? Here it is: 0.9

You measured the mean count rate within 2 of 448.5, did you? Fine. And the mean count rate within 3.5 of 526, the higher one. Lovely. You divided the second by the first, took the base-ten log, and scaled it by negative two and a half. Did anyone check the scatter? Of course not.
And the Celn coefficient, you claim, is -0.1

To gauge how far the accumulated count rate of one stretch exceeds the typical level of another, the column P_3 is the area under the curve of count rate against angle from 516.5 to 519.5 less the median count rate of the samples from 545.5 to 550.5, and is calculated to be 1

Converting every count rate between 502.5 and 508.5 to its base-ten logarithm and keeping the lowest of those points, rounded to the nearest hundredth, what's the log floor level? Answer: 0.60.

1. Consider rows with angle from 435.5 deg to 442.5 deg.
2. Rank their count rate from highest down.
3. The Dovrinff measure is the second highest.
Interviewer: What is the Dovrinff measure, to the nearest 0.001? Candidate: 3.927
